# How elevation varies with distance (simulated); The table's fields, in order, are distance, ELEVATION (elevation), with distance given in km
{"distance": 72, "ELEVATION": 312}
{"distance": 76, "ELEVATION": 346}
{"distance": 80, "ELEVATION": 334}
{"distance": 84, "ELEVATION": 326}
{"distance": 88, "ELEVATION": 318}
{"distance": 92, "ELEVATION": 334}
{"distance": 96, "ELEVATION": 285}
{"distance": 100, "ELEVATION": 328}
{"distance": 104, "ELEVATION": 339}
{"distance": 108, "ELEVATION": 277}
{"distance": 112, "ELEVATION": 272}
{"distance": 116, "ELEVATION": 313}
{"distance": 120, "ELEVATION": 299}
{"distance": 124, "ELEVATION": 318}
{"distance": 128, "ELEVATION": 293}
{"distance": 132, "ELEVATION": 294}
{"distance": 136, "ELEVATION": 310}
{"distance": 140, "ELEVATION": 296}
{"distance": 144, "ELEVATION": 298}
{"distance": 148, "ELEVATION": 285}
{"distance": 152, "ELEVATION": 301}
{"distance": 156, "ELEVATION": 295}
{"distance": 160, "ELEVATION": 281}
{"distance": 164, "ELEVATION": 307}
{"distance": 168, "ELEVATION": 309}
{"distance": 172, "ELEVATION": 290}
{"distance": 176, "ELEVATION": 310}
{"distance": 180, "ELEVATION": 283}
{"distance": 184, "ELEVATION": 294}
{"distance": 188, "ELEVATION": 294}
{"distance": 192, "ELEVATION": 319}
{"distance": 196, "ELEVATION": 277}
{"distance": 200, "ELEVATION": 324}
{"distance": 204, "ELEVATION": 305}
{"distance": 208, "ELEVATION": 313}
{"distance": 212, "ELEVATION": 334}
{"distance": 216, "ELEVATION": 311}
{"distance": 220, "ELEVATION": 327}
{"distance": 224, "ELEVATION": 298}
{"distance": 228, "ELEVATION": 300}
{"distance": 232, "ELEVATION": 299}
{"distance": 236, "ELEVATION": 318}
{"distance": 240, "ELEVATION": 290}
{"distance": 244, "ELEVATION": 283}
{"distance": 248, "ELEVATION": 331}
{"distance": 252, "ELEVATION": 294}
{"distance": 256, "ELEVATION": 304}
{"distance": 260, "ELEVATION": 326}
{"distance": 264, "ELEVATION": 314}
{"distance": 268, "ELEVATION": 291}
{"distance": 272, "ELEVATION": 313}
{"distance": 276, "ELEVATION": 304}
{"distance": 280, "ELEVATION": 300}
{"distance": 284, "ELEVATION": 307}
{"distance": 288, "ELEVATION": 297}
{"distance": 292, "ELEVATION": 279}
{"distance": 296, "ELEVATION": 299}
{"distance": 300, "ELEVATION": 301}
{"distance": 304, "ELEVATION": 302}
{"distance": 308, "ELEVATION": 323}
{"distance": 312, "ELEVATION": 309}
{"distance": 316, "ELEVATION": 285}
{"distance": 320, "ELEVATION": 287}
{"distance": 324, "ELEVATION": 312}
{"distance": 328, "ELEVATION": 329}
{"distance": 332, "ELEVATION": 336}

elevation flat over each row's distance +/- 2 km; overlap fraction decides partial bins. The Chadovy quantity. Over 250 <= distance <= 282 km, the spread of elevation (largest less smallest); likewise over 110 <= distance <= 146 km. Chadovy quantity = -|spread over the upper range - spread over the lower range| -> -11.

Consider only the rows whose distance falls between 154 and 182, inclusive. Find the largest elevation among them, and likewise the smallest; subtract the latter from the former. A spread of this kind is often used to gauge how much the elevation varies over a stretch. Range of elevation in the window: 29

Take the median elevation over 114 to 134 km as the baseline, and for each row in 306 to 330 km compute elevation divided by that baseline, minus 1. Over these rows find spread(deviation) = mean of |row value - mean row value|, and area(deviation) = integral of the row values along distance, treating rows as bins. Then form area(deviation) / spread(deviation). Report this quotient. 14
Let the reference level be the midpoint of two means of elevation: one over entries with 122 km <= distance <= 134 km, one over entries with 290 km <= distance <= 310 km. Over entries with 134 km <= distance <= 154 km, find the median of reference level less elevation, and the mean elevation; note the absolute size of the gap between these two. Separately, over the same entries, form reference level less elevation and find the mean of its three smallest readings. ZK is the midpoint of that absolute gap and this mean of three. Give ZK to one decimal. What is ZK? 146.5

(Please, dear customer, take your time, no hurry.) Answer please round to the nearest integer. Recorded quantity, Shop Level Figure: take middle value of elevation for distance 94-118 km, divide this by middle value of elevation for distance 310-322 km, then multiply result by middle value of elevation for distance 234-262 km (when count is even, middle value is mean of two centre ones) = 317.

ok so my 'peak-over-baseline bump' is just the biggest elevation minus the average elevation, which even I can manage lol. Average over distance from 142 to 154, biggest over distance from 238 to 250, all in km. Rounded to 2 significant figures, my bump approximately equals 36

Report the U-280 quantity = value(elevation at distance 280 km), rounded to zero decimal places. 300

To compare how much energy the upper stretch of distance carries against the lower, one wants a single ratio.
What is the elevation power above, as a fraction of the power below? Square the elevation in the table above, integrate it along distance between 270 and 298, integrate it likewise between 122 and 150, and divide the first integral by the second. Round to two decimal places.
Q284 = 1.00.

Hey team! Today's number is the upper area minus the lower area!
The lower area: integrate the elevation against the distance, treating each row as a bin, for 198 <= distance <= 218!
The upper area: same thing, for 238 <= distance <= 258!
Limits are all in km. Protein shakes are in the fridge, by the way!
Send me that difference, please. -340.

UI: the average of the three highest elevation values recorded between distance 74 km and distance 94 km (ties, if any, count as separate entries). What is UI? 338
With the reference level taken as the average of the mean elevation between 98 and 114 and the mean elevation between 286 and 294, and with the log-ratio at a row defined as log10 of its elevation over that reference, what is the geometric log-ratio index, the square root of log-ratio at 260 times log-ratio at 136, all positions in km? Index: 0.029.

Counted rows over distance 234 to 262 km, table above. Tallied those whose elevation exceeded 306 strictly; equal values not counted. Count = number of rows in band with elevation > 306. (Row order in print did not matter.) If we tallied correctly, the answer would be 3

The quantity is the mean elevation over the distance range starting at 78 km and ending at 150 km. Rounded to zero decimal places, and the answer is 307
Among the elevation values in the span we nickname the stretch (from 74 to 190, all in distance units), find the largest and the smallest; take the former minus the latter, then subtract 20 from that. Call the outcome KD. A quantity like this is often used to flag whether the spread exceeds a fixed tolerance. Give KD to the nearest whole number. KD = 54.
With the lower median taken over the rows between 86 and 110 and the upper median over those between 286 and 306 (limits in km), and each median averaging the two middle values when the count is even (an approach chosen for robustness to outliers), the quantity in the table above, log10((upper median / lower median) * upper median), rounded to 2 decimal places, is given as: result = 2.44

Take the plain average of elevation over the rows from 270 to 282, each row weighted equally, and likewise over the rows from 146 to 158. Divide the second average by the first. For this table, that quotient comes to 0.96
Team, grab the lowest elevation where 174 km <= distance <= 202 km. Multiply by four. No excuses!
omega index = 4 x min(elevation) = 1108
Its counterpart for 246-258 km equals 1176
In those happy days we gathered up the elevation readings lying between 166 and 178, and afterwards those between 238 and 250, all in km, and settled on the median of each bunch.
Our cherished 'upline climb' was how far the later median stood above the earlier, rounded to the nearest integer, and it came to -19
